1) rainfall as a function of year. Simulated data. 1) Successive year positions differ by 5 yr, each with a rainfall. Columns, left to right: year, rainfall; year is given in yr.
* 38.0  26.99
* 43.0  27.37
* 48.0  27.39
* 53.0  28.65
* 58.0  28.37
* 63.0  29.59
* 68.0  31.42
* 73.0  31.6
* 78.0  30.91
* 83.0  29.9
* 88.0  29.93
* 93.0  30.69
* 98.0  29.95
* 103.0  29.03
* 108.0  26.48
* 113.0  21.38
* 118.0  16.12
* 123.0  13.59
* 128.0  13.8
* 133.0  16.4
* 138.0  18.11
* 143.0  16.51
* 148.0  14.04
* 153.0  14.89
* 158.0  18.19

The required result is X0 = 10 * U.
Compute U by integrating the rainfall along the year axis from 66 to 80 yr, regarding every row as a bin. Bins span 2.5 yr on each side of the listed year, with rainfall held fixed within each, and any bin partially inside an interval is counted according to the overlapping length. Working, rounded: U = 438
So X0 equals 4385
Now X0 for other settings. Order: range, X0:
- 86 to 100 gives 4229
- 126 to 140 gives 2256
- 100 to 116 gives 4075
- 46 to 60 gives 3942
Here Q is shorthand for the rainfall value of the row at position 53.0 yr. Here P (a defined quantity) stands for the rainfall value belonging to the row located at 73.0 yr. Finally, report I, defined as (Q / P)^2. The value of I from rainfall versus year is 0.8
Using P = 31.6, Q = 28.65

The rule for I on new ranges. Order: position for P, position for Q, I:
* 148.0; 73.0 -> 5.1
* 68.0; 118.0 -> 0.3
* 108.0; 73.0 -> 1.4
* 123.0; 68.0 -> 5.3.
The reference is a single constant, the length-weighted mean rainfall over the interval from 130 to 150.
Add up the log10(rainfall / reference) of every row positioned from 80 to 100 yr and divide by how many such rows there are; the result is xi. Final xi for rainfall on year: 0.268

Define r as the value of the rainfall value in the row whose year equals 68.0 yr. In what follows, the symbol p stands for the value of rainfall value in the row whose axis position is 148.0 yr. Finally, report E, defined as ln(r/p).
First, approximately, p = 14.04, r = 31.42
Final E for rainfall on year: 0.806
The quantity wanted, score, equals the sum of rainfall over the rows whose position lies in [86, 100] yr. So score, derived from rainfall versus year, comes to 91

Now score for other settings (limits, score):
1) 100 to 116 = 77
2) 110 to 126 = 51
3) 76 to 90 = 91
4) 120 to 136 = 44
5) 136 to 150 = 49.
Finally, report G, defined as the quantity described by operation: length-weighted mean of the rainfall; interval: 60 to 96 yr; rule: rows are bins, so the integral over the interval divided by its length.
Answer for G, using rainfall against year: 31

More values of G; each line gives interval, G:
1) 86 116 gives 28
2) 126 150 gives 16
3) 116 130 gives 14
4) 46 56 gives 28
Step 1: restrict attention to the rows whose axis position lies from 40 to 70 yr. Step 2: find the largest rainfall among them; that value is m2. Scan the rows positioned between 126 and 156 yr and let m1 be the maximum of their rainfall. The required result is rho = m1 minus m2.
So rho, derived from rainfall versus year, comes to -13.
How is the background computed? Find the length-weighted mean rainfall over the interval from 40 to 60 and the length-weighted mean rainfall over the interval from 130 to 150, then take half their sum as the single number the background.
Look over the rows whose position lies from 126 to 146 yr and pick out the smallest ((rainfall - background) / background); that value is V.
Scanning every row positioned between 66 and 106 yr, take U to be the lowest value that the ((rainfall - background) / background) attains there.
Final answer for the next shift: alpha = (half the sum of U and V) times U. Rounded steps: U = 0.31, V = -0.38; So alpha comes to -0.010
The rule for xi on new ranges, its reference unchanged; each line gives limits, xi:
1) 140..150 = -0.029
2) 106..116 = 0.165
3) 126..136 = -0.034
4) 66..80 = 0.285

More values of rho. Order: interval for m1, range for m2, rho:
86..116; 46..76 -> -1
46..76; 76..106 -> 1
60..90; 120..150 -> 13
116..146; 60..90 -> -13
